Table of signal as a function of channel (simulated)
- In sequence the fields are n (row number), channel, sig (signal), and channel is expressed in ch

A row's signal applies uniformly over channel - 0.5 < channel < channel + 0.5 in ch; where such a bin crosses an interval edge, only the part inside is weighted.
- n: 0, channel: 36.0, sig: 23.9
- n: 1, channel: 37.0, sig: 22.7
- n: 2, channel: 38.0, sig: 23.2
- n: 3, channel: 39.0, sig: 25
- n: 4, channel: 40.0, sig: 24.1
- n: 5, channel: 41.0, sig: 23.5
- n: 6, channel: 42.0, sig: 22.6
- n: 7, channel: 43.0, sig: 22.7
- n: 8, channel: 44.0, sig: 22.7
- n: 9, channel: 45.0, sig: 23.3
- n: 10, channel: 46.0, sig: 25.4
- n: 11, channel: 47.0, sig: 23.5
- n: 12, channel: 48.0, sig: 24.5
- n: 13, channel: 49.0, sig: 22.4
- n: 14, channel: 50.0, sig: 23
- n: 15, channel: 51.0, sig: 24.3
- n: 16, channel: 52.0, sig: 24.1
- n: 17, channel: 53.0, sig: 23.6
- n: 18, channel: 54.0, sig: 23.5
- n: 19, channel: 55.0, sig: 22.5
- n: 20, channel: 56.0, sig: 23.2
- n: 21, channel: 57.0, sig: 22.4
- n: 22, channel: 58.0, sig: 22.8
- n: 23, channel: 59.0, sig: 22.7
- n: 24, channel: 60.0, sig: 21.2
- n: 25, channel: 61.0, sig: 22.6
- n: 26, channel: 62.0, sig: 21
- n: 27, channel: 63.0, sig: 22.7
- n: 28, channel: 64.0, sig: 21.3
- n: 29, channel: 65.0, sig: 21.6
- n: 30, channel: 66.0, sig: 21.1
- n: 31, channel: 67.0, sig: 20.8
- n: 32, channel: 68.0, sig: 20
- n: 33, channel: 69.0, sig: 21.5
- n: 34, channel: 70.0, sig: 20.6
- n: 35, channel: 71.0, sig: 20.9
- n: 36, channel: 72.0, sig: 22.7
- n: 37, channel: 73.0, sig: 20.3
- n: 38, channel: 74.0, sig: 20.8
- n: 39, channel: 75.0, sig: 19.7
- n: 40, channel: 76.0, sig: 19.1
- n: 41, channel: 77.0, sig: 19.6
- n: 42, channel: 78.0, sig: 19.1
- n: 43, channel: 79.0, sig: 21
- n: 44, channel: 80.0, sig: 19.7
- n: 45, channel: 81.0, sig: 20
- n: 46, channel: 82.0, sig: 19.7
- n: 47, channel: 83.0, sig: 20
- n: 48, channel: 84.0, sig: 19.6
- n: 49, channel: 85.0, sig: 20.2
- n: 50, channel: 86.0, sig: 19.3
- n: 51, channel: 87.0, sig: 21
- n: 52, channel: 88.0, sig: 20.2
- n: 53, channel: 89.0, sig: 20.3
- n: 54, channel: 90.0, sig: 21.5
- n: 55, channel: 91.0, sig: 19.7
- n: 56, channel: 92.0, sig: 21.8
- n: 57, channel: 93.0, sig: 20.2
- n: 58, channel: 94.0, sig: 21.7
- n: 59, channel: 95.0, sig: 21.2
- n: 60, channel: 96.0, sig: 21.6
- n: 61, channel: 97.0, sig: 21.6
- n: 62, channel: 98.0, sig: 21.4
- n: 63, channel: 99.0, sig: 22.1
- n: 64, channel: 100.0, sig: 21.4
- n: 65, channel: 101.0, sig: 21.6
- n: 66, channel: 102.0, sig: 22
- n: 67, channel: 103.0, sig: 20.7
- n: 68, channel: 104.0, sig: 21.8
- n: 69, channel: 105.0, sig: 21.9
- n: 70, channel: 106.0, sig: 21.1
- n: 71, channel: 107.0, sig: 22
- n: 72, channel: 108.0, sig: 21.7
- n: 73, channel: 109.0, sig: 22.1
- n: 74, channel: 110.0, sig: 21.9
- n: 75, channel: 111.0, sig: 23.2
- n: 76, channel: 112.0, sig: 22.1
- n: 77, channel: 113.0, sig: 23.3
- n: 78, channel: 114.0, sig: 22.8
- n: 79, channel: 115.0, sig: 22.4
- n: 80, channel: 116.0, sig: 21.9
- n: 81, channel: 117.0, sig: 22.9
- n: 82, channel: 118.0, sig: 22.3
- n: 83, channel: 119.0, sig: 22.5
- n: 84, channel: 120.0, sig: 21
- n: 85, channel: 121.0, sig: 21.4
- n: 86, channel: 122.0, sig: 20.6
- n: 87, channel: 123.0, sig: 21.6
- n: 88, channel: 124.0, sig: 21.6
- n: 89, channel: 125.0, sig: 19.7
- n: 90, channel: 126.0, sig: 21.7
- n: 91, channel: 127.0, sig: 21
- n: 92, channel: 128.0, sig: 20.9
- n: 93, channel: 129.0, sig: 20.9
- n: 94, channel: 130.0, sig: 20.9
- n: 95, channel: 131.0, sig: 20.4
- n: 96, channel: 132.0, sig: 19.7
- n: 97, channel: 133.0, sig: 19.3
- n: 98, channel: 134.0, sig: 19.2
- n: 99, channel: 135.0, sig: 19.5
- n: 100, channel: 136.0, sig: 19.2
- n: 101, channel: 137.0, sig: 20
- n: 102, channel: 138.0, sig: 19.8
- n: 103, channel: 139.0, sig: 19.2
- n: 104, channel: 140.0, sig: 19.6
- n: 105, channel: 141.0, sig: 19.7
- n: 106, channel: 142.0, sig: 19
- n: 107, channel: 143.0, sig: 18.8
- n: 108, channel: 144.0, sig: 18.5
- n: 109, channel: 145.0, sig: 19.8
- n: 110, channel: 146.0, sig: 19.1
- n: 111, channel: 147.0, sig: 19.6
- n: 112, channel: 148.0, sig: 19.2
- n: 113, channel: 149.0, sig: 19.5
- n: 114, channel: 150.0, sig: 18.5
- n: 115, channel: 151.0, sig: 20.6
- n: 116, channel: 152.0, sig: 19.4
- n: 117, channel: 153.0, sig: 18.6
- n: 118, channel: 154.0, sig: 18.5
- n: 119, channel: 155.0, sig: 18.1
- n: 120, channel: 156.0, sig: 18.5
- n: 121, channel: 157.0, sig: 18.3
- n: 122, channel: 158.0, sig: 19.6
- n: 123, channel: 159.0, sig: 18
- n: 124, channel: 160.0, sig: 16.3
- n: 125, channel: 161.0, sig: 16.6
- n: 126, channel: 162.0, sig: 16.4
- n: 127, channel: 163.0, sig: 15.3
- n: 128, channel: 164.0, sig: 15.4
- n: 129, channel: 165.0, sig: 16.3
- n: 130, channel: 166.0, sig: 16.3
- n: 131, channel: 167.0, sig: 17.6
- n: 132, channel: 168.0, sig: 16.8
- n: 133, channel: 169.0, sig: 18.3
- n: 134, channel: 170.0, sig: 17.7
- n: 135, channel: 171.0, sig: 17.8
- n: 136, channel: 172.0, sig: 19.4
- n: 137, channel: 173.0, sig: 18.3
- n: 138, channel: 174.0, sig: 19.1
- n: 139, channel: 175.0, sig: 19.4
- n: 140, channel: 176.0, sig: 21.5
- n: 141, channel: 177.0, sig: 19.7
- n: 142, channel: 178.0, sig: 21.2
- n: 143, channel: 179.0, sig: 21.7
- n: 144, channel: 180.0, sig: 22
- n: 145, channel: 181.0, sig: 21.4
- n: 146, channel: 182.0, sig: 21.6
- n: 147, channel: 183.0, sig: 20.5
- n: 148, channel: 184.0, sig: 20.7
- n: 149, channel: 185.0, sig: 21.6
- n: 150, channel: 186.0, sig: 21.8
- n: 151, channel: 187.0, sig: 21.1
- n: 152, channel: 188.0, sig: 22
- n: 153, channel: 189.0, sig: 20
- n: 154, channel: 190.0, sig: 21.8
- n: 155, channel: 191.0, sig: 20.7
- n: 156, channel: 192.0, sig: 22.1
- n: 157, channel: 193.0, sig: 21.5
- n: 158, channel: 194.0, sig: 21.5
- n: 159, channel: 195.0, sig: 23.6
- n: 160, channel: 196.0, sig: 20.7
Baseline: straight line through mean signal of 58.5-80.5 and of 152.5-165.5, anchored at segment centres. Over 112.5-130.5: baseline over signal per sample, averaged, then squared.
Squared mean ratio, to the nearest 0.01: 0.76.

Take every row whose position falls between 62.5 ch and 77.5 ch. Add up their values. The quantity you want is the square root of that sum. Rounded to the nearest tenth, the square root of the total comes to 17.7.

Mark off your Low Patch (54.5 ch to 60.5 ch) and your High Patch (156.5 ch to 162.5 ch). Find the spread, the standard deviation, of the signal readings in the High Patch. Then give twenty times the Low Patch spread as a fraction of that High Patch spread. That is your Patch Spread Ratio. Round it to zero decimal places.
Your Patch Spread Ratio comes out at 10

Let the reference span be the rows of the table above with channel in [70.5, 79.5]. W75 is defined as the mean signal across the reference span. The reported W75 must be 20.4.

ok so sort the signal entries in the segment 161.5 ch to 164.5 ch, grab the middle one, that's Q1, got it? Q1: 15.4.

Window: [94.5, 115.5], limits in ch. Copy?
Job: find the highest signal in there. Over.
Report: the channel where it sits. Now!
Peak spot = 113.0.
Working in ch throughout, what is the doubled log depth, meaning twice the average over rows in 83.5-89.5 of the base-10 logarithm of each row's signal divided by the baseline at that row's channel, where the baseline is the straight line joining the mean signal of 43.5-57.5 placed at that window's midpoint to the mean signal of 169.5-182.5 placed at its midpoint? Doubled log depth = -0.10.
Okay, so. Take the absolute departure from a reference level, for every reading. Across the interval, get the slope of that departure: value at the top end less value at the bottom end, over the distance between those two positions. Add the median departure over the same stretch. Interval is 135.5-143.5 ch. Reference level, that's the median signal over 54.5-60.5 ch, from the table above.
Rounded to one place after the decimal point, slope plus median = 3.3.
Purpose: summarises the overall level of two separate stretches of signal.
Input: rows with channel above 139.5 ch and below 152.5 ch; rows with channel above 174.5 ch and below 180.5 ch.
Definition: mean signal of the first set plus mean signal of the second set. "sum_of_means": 40.2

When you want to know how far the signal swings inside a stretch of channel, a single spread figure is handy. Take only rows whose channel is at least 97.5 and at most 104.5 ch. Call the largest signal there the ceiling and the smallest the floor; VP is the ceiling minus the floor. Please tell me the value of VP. 1.4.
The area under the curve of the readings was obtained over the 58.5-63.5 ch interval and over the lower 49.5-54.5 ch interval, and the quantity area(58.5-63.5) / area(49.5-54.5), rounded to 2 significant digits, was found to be 0.93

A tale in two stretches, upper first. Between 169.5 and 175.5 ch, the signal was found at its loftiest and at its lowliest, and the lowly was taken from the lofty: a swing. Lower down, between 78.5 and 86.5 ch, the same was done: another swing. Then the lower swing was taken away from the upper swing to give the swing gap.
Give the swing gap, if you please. 0.0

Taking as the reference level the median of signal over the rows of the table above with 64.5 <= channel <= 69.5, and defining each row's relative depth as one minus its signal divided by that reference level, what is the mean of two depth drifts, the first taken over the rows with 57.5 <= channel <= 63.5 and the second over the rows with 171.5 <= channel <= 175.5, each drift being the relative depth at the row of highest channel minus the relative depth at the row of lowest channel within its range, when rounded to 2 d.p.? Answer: 0.00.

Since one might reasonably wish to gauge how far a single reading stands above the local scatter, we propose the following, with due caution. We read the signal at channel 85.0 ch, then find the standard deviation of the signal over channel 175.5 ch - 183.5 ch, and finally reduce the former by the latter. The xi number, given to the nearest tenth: 19.5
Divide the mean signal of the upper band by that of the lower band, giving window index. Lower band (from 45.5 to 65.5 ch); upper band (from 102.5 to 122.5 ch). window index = 0.96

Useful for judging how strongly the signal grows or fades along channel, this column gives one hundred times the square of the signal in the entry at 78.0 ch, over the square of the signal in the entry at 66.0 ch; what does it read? 82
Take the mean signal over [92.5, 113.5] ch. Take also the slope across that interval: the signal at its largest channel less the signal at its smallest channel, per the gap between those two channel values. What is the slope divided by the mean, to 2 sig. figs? 0.0071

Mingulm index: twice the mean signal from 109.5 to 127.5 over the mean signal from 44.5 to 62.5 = 1.89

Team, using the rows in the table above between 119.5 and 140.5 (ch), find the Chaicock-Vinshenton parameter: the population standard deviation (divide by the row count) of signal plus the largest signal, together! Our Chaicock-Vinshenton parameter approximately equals 22.6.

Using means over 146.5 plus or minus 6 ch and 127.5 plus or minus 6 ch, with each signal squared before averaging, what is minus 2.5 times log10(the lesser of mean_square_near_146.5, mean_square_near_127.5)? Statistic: -6.43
